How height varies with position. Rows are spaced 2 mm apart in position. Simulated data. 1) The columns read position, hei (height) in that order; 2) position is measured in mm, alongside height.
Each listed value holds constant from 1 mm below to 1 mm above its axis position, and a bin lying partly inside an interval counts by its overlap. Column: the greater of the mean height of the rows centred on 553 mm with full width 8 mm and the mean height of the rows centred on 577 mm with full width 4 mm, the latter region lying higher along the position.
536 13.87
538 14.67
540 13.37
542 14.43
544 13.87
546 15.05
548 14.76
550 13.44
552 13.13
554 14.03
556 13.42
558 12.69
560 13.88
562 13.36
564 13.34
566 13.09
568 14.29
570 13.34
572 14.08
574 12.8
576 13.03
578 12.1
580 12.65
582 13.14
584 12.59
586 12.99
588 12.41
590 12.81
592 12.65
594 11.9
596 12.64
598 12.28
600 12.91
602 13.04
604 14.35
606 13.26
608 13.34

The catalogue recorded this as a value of 13.5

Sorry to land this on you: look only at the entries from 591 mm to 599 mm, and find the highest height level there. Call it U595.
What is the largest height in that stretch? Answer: 12.65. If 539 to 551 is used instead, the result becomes 15.05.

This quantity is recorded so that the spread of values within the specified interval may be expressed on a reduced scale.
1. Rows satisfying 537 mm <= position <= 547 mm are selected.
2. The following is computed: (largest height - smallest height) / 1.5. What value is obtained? 1.1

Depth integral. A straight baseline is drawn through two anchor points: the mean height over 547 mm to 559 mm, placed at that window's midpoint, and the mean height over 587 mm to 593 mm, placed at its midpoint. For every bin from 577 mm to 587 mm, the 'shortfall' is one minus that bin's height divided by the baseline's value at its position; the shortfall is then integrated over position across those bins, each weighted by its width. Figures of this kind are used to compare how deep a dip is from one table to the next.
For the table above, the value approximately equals 0.1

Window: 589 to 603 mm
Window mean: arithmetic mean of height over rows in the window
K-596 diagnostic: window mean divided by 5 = 2.52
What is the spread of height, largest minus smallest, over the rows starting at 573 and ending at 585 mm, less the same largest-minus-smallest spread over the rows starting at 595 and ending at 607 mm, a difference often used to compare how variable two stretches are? -1.0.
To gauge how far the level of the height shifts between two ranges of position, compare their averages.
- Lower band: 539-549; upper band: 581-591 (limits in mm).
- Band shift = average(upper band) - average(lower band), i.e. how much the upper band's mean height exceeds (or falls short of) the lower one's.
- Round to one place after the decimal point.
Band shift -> -1.5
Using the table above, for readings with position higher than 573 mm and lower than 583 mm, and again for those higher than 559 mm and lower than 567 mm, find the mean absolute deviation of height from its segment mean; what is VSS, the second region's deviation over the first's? 0.8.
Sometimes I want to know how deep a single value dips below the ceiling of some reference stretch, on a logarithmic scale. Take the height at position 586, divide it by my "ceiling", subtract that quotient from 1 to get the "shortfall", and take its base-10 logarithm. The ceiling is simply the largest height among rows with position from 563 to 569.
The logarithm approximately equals -1.04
